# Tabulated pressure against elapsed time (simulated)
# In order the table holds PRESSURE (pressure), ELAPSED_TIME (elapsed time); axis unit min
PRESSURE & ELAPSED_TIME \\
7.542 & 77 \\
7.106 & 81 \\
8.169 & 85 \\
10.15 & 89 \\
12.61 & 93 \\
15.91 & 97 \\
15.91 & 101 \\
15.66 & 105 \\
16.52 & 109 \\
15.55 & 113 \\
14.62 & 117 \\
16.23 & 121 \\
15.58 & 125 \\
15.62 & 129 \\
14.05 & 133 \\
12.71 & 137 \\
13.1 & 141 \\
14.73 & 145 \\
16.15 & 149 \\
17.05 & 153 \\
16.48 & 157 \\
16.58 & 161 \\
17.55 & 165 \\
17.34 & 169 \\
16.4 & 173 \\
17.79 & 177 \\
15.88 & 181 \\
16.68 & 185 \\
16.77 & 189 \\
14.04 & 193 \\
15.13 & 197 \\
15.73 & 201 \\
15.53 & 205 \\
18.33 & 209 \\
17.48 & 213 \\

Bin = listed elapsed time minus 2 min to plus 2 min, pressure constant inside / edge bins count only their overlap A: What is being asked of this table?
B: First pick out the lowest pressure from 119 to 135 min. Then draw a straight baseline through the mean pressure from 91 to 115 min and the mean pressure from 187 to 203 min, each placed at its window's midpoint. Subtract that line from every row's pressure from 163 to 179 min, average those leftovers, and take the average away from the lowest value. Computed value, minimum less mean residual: 12.2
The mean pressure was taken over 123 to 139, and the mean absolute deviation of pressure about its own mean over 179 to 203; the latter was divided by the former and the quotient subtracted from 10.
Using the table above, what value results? 9.95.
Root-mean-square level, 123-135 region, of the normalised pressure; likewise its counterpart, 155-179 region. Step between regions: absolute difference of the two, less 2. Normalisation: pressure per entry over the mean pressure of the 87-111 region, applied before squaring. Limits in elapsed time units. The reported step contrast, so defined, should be -1.87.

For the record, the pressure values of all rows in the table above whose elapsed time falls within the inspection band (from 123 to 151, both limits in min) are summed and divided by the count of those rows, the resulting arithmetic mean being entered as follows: 14.6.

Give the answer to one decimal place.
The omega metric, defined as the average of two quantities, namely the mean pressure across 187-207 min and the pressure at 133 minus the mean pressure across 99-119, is 6.9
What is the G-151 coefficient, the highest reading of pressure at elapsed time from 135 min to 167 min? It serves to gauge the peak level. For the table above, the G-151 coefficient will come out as 17.55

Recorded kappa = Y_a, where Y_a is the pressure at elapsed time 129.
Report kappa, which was 15.62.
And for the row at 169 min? 17.34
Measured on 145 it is 14.73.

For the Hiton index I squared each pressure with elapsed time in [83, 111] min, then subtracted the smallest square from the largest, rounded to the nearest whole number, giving 206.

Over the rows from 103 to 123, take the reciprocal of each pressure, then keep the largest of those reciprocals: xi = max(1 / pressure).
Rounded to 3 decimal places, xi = 0.068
